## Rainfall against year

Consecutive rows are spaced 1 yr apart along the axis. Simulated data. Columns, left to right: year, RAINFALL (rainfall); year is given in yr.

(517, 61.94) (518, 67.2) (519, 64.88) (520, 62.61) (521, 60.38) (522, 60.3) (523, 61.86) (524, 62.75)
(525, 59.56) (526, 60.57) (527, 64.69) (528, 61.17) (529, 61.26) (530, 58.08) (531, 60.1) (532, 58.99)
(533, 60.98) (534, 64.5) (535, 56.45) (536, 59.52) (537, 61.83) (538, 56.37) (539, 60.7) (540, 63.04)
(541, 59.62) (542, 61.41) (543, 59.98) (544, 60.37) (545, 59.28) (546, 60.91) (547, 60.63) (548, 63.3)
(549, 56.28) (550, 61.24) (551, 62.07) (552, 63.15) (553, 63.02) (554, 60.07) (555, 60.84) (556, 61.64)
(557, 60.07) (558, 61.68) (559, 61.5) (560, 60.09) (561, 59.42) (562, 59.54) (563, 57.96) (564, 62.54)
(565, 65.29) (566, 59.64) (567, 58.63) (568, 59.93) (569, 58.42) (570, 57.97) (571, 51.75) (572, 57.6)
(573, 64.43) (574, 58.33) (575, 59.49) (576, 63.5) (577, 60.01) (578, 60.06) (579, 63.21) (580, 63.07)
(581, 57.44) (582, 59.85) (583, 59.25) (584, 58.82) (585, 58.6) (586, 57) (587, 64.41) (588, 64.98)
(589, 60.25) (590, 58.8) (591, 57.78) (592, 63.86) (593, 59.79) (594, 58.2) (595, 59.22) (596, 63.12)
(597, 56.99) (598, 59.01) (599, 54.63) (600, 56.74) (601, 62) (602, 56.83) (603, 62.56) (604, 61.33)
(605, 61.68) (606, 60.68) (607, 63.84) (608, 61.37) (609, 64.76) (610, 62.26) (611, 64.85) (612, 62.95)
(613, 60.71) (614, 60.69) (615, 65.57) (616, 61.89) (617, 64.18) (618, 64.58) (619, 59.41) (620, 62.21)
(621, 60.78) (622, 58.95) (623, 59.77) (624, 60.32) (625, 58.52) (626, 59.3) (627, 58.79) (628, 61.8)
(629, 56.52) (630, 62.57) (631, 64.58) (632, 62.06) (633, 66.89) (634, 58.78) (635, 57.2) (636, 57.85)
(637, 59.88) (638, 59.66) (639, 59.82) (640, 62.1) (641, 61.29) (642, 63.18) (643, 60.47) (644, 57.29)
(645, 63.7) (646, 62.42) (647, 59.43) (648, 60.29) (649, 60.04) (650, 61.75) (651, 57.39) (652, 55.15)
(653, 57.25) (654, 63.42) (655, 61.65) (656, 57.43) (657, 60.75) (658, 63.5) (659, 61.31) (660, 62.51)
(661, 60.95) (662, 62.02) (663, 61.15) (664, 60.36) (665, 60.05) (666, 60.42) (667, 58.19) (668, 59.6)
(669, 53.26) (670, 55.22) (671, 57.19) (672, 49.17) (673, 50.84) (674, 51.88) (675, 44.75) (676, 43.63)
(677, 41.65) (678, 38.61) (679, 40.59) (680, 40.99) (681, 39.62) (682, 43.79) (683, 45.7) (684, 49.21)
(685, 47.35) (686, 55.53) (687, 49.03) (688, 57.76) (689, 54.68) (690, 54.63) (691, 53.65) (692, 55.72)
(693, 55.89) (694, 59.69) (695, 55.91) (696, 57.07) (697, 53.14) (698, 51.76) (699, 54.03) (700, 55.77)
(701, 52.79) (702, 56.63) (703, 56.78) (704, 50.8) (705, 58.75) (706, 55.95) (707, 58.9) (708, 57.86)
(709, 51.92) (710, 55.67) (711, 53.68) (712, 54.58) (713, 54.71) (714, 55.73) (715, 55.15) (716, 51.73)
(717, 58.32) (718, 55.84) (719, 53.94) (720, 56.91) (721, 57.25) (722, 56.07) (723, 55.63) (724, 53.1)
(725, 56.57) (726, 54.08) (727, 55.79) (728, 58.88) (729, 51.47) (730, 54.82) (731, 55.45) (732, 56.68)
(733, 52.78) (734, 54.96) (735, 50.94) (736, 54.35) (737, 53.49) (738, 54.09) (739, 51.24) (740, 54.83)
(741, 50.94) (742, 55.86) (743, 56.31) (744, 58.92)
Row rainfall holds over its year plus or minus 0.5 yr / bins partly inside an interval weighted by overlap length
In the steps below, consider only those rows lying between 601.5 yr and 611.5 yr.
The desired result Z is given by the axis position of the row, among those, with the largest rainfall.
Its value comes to 611 yr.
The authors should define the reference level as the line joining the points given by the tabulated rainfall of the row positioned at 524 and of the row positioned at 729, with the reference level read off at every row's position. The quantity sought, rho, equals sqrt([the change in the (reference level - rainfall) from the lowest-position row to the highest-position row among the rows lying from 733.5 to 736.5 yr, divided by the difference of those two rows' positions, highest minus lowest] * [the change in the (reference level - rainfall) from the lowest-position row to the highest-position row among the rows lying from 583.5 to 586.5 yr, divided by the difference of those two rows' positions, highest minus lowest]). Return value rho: 0.46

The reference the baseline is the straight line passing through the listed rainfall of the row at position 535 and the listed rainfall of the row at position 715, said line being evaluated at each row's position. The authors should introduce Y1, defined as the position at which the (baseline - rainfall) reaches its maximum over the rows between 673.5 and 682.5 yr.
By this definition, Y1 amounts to 678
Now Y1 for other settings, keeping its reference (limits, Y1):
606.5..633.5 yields 629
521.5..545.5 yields 538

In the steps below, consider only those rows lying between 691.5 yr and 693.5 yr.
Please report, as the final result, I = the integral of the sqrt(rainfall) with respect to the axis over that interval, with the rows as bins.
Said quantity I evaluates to 14.9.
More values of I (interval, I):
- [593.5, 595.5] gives 15.3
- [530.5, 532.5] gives 15.4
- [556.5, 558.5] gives 15.6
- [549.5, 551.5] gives 15.7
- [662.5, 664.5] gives 15.6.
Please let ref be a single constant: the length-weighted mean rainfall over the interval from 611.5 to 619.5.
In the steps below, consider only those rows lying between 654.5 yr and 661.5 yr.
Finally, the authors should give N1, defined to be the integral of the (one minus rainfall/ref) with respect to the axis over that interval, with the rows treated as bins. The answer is 0.15 yr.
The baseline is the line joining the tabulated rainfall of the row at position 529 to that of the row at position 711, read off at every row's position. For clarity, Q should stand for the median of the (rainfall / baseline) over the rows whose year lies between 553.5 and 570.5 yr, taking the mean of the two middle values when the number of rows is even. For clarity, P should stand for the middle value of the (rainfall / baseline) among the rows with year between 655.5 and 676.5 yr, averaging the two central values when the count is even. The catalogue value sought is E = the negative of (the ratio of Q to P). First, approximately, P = 1.07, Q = 1.00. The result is -0.93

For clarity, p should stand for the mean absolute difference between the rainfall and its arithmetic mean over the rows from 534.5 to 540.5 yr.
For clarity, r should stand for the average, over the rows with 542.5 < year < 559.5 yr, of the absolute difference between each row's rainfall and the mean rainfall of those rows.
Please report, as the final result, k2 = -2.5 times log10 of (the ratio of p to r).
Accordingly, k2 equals -0.7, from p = 2.2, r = 1.2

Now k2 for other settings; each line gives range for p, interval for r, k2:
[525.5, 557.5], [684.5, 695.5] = 0.5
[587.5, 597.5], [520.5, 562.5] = -0.5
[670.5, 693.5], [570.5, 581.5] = -0.7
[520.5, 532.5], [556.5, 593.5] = 0.5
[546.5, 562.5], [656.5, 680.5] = 1.9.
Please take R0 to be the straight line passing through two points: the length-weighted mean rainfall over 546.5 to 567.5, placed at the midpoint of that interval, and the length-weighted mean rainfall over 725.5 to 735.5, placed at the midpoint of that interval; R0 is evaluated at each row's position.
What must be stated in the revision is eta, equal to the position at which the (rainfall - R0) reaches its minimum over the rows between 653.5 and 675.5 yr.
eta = 675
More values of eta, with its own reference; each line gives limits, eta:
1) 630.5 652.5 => 652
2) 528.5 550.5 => 535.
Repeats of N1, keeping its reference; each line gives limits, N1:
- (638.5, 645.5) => 0.15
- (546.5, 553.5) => 0.12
